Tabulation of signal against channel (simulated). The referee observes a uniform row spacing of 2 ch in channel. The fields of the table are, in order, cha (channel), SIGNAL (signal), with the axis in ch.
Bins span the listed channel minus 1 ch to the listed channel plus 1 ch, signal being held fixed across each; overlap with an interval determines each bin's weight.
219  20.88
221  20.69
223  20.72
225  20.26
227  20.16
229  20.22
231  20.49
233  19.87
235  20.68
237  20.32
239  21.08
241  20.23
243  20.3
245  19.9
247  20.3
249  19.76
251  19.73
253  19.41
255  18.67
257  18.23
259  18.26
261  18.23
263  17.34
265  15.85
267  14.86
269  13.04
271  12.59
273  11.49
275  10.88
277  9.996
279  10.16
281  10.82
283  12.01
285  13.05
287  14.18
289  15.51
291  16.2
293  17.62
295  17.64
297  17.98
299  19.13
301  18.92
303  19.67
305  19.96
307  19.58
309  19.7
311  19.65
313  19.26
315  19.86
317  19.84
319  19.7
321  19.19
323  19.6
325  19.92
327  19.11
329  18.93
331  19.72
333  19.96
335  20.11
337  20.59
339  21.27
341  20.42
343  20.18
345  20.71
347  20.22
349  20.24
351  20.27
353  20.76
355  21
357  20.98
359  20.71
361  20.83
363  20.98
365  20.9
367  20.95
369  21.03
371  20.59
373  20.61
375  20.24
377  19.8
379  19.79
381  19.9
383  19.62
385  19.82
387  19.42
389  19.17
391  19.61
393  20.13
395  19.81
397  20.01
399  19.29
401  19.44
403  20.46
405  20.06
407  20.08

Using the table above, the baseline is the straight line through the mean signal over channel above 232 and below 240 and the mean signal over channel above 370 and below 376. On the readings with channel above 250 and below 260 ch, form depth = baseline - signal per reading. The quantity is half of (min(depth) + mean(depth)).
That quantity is 1.2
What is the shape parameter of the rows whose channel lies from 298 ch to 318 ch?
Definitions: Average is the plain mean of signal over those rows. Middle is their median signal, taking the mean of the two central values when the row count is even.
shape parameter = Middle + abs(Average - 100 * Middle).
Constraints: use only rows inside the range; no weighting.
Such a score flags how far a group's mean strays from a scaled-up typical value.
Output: 1966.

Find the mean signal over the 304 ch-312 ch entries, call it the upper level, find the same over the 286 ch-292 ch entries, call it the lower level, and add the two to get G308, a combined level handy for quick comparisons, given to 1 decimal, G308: 35.0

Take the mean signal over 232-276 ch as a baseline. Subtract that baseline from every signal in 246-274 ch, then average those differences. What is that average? -0.8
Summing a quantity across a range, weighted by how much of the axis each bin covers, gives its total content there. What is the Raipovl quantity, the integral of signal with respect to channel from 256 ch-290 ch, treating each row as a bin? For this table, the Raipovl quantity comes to 473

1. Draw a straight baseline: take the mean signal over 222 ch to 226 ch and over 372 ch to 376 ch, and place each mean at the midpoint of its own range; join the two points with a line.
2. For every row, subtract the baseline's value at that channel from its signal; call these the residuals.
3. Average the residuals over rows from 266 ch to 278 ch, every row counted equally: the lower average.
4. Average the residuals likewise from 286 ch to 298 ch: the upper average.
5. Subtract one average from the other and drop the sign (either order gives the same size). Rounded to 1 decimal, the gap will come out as 4.4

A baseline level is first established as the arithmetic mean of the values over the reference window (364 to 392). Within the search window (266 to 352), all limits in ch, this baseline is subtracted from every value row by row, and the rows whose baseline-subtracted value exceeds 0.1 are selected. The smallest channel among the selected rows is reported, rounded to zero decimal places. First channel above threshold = 337 ch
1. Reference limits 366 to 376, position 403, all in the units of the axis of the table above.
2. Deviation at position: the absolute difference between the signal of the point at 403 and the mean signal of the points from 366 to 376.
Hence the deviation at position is 0.22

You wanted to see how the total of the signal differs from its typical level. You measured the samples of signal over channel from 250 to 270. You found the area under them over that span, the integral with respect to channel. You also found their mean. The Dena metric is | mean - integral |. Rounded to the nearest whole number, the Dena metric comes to 330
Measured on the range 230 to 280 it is 846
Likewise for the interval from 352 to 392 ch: 793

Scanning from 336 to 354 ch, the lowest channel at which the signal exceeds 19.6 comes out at 337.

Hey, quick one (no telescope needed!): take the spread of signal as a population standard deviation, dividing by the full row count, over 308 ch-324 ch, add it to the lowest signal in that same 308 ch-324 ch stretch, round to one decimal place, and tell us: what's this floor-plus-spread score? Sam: 19.4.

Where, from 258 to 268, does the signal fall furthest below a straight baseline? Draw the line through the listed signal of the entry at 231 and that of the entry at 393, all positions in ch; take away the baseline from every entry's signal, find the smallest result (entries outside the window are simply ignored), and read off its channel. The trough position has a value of 267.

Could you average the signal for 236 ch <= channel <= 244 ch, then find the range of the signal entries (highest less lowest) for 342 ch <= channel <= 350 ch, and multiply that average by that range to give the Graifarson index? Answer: 11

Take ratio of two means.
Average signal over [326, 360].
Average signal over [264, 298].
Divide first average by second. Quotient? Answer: 1.48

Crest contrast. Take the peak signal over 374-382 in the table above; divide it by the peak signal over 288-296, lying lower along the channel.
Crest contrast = 1.15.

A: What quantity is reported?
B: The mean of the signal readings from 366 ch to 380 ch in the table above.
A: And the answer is 20.4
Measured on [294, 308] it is 19.0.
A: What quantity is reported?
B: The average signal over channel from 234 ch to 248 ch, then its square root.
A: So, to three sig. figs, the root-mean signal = 4.52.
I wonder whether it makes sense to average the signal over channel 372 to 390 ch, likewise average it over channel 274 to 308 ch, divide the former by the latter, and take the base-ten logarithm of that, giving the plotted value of 0.11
